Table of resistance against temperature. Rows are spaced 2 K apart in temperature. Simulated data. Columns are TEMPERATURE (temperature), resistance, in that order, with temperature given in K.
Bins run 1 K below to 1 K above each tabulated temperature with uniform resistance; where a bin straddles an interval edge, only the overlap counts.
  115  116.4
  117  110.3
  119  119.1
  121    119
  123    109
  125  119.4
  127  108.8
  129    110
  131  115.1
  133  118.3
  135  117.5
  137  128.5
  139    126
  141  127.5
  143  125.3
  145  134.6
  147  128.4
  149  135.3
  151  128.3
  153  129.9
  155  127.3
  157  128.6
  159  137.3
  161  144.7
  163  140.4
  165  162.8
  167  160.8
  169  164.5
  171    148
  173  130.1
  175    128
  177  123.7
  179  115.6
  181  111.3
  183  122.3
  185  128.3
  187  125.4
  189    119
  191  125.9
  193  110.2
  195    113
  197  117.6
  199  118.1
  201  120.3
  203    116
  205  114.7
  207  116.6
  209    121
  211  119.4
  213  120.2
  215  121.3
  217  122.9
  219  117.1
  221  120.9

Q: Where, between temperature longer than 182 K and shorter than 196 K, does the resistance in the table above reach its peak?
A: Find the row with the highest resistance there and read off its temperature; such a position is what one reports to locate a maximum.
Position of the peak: 185 K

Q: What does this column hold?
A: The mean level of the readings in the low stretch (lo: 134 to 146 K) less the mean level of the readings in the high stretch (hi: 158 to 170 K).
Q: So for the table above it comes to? -25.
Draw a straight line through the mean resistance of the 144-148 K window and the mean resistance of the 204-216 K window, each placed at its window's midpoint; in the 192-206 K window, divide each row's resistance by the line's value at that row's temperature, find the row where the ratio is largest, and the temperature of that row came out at 201 K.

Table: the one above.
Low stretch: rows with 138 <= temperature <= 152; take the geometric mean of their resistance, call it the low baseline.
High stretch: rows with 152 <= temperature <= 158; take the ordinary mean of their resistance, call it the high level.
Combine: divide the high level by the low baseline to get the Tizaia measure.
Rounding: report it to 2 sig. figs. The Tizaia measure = 0.99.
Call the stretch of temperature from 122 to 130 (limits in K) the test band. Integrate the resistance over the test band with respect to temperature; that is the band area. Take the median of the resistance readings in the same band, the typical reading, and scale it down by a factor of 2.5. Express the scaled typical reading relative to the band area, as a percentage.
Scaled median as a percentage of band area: 4.90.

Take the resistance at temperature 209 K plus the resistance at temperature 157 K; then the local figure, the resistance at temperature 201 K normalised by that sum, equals 0.482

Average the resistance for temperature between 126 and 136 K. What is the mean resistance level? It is 114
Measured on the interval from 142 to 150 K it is 131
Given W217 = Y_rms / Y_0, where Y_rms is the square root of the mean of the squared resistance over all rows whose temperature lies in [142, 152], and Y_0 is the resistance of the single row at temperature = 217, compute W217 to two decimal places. 1.06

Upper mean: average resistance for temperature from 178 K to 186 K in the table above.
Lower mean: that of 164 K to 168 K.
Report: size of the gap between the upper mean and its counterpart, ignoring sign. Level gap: 42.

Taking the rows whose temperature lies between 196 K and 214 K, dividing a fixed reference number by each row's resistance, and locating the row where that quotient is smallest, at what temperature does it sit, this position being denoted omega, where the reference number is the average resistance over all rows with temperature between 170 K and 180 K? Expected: 209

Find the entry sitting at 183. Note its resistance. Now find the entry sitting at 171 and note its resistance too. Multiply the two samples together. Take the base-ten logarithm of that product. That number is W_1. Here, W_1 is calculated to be 4.26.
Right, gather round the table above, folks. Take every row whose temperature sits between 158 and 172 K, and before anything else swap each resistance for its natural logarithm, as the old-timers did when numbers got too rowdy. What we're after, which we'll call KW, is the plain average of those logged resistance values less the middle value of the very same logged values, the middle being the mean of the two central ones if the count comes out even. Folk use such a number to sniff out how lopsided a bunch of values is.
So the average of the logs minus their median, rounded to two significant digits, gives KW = 0.019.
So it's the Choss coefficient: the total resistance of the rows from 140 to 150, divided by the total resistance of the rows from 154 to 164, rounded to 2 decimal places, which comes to 0.96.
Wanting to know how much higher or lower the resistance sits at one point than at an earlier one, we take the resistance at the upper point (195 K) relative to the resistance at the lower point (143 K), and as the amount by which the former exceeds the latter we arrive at -12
